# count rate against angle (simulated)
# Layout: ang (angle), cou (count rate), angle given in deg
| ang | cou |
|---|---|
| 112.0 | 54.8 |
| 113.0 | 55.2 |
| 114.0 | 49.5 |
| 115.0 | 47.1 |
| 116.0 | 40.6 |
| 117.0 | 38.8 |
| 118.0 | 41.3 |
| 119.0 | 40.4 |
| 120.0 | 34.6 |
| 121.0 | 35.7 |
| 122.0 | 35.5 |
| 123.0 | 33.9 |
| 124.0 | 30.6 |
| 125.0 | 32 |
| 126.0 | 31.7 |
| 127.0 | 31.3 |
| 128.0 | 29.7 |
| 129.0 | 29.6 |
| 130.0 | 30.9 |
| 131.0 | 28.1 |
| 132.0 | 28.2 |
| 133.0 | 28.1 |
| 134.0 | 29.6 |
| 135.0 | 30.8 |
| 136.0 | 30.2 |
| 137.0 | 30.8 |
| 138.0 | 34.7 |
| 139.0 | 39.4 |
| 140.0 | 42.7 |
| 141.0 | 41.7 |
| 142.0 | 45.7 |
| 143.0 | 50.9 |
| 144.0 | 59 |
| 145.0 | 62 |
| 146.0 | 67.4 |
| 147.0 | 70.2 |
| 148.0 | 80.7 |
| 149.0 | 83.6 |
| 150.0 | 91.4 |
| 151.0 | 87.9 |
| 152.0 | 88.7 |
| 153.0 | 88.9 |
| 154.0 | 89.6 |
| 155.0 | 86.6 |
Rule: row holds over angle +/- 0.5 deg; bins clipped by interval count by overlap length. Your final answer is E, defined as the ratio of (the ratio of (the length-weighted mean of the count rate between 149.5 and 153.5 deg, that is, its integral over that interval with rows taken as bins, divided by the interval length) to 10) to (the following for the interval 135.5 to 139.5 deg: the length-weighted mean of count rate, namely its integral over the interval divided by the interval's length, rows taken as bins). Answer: 0.26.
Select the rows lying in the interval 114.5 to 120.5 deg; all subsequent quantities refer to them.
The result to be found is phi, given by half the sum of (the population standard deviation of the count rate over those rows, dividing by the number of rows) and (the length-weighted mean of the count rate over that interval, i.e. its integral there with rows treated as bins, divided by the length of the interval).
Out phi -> 22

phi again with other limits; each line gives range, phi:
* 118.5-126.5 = 19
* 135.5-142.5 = 22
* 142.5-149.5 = 39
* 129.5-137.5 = 15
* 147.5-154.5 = 45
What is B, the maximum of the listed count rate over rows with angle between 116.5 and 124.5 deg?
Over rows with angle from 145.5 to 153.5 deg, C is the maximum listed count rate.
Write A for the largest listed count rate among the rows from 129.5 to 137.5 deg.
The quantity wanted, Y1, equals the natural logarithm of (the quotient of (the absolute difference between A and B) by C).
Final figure -2.2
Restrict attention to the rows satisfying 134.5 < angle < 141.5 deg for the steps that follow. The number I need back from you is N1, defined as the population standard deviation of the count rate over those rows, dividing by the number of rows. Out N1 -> 5.0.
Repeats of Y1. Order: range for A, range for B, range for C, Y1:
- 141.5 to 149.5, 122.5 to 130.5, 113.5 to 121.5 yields 0.0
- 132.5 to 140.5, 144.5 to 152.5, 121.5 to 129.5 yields 0.3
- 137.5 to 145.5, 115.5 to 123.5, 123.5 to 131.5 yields -0.4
